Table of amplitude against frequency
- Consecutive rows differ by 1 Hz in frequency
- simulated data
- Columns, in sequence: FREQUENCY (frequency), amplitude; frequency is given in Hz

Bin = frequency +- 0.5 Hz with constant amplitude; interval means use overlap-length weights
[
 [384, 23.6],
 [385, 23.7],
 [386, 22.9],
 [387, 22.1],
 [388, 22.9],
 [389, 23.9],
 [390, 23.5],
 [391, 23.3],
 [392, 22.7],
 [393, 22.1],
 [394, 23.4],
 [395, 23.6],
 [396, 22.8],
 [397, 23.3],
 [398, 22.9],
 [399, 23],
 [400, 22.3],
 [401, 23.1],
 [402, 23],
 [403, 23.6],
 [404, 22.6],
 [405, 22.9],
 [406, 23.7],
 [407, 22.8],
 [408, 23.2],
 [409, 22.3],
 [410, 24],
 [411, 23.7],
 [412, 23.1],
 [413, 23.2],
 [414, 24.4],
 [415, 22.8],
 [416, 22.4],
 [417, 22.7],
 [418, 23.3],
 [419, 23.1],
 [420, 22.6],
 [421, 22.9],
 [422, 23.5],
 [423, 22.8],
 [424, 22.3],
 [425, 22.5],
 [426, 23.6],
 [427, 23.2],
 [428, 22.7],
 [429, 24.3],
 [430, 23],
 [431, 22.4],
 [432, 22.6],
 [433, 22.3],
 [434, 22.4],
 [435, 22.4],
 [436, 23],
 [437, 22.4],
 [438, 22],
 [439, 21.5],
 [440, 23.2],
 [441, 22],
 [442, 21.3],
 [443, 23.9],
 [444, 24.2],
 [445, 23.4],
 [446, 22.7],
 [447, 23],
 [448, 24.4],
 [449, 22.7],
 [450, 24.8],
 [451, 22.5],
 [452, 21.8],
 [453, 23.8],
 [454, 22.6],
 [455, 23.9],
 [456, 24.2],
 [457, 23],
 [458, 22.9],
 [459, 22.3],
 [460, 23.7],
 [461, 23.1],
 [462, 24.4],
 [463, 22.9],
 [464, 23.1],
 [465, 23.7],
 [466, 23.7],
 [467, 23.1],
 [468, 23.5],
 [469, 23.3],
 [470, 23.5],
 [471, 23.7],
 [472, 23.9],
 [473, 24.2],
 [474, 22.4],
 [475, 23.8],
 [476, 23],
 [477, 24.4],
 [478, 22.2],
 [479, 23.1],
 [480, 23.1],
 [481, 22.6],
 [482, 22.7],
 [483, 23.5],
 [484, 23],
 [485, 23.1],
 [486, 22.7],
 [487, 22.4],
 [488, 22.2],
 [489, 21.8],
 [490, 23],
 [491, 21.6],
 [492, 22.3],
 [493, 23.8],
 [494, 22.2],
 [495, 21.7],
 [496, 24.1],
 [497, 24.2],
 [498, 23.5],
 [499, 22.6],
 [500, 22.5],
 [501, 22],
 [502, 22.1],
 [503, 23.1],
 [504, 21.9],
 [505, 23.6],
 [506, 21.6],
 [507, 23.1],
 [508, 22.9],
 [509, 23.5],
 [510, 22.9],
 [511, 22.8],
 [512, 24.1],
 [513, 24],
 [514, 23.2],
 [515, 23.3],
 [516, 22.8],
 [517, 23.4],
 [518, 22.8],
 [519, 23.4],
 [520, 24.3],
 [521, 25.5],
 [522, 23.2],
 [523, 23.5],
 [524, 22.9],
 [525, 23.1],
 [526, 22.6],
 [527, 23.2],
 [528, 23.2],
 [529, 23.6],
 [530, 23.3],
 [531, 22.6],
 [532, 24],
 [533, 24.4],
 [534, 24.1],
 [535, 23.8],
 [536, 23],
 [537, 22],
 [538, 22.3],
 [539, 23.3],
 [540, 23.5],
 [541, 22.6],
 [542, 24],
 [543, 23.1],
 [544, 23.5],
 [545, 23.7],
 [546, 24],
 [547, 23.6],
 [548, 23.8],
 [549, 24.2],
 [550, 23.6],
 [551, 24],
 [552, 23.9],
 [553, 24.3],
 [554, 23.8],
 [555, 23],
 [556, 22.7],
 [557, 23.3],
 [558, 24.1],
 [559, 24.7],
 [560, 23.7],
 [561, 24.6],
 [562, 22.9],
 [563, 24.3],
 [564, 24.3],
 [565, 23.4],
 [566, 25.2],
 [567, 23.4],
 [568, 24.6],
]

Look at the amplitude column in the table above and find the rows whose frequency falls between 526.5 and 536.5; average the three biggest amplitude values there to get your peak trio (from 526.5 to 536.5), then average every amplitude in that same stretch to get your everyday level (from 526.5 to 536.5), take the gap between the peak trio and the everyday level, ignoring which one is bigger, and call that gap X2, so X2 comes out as 0.65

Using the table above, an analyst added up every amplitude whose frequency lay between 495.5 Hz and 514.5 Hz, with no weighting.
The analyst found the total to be 438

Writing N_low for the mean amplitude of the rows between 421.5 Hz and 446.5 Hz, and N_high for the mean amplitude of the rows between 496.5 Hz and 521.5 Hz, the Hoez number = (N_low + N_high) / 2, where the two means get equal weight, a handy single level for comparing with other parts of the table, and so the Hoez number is 23.0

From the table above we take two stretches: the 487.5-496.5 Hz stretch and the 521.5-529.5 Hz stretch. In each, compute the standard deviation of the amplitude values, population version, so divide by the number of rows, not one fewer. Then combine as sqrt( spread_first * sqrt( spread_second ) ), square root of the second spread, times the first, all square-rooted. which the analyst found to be 0.68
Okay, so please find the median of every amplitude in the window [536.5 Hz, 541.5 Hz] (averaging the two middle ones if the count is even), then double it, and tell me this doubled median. 45.2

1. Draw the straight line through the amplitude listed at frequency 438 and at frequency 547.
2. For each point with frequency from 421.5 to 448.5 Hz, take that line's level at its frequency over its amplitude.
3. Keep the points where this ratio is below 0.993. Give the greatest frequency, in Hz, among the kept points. 448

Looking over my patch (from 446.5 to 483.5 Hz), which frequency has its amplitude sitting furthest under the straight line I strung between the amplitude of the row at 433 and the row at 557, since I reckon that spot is 452 Hz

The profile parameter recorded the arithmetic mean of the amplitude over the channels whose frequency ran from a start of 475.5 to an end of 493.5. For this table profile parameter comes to 22.8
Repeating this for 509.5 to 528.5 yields 23.4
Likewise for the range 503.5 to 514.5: 23.1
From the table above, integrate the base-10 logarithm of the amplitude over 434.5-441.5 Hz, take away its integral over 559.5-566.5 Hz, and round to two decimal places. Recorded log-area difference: -0.22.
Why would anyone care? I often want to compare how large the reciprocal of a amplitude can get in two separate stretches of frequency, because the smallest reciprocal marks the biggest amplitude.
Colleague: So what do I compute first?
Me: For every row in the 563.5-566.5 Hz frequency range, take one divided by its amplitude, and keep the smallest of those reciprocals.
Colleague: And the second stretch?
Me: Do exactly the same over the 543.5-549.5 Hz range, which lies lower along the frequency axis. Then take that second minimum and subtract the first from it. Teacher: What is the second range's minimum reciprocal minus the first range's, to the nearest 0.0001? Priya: 0.0016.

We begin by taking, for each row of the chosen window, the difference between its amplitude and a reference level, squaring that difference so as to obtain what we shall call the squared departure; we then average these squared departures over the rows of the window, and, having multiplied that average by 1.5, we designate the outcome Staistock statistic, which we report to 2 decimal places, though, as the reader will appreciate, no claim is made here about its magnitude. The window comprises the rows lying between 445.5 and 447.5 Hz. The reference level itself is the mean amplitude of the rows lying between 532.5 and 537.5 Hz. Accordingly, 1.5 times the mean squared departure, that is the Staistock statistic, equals 0.59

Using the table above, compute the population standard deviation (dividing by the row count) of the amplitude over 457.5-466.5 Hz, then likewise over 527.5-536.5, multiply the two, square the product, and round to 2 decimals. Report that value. 0.10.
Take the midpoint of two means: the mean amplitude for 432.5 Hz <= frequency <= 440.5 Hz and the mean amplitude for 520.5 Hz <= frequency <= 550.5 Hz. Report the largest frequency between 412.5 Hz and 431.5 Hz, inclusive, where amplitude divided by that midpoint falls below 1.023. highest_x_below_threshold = 431 Hz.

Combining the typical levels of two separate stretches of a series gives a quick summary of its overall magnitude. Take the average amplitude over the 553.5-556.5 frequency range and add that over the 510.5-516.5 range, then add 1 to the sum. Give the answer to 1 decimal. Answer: 47.5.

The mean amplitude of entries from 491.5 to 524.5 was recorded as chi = 23.1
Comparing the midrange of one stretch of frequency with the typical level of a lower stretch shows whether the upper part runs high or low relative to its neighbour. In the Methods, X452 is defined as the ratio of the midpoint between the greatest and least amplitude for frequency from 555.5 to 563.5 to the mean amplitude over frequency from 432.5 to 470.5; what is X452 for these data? 1.03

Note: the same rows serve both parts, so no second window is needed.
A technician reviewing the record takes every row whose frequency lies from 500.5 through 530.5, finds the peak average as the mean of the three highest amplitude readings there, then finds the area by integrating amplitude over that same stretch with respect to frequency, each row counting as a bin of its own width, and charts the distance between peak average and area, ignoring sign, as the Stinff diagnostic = 670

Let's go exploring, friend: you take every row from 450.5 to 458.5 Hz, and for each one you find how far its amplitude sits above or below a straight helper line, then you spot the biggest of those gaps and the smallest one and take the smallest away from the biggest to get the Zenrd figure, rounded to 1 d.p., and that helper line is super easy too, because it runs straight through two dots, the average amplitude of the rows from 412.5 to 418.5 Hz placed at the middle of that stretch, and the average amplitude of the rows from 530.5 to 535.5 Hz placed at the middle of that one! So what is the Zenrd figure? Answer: 2.4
